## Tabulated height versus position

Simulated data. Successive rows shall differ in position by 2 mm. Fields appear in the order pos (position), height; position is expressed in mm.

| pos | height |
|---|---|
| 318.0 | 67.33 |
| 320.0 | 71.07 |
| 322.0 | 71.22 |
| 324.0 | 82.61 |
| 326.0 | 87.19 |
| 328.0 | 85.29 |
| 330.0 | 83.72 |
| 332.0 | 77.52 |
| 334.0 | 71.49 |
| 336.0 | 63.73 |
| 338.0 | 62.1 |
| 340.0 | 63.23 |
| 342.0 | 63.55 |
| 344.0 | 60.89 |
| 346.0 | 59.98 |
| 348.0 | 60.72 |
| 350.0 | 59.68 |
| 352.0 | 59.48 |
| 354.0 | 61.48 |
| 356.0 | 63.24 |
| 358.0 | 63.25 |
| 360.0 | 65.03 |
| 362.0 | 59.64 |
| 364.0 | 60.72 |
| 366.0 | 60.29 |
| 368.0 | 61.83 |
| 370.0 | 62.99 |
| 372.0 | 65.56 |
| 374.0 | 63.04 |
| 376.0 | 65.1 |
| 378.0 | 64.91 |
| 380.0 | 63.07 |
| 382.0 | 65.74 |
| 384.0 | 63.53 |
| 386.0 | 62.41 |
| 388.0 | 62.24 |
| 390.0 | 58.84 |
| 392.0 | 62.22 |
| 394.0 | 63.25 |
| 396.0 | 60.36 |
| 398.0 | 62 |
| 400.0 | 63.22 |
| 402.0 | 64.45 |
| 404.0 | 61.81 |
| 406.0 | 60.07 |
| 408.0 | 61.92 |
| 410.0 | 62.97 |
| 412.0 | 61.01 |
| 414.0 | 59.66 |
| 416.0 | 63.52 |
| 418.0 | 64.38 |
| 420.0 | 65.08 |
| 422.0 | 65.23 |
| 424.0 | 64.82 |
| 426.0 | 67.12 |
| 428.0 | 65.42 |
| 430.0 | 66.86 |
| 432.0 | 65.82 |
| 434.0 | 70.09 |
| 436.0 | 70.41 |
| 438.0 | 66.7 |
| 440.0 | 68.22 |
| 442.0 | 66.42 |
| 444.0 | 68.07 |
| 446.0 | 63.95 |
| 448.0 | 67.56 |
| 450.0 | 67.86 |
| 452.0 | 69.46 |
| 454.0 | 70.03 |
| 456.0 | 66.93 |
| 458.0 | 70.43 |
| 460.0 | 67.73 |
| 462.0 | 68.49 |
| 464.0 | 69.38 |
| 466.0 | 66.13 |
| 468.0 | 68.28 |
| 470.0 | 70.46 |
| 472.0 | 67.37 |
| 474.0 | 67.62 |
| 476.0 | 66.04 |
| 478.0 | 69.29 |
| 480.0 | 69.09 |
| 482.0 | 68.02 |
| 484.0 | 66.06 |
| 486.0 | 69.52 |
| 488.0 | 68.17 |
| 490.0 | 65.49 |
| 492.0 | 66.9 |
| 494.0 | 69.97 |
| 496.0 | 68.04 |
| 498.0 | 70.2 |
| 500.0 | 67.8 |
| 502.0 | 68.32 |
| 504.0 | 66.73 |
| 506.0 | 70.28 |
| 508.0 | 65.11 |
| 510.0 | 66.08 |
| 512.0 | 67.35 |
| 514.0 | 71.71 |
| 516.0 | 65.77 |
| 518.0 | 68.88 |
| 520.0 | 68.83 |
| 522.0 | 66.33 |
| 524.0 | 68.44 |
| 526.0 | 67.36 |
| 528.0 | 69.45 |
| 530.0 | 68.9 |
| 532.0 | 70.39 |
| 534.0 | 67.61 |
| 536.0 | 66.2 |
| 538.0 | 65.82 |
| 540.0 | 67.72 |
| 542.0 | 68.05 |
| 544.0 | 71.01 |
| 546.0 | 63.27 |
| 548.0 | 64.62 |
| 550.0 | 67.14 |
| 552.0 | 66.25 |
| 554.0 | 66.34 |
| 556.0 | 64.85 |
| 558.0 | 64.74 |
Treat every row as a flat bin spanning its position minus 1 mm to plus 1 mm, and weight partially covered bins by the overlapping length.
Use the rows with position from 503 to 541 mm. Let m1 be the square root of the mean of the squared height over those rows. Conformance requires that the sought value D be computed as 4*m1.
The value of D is 271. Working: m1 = 67.9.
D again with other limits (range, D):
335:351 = 247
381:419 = 249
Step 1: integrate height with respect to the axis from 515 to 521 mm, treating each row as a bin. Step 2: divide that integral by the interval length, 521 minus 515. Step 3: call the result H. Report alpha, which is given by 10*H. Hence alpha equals 678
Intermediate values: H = 67.8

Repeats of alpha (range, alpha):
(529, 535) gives 690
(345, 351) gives 601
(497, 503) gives 688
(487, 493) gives 669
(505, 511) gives 672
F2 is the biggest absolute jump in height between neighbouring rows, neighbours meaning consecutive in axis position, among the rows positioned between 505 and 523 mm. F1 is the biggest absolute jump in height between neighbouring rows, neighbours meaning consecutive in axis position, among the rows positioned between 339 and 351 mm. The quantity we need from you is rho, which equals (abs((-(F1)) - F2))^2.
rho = 74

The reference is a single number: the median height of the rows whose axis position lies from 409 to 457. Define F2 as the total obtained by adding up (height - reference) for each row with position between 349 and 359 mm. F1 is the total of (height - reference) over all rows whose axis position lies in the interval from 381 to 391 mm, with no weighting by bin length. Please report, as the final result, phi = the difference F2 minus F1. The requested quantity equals -6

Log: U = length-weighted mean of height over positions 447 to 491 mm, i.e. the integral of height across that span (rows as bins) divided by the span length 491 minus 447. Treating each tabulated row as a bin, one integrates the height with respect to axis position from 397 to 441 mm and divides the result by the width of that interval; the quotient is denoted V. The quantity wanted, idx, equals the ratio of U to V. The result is 1.06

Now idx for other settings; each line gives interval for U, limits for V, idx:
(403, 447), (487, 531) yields 0.96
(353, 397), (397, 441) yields 0.97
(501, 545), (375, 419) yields 1.09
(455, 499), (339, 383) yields 1.09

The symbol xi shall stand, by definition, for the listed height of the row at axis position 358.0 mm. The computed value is 63.25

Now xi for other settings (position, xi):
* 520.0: 68.83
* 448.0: 67.56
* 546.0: 63.27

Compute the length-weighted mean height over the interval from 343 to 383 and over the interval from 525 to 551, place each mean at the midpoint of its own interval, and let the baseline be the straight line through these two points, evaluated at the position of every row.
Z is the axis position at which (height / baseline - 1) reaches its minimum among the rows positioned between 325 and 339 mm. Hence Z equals 338.0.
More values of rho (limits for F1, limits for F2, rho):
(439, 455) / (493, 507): 59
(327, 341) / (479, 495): 126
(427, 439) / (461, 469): 57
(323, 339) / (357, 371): 173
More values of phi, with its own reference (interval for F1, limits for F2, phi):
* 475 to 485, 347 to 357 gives -34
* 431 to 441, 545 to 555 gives -14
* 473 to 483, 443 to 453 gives -3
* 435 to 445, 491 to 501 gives 3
